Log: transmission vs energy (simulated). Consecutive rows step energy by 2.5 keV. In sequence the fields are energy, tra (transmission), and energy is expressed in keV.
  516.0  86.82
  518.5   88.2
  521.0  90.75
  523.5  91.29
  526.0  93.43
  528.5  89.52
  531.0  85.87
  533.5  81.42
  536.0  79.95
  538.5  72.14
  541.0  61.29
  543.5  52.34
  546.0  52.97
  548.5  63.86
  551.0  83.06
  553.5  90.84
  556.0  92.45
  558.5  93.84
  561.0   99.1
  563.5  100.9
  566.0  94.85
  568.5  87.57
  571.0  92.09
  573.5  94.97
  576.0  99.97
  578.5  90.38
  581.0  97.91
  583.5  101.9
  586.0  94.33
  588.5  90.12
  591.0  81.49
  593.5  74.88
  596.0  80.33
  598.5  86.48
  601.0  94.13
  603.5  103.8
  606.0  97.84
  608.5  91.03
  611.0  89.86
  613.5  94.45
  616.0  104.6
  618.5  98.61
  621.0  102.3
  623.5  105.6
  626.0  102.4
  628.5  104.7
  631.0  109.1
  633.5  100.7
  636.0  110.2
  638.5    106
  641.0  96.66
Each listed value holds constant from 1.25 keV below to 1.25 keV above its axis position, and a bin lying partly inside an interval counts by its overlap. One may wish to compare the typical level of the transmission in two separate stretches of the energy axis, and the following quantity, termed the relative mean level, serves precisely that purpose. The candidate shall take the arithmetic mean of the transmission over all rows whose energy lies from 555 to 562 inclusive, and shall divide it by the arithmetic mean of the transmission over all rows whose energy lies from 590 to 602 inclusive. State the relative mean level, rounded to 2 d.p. 1.14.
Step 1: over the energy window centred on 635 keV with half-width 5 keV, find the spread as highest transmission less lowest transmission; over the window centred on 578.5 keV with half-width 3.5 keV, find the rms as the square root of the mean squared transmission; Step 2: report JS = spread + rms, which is 106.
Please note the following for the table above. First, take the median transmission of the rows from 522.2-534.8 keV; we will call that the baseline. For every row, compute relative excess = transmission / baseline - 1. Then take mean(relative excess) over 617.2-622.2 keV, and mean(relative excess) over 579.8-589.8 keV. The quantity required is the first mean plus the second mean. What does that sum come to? 0.2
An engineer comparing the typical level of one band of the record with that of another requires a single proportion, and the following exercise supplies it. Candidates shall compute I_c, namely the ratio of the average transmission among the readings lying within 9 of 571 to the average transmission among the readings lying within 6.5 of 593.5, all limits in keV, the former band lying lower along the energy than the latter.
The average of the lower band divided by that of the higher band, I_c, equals 1.14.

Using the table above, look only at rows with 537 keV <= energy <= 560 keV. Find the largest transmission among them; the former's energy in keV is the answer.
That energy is 558.5 keV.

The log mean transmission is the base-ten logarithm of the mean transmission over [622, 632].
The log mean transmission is 2.02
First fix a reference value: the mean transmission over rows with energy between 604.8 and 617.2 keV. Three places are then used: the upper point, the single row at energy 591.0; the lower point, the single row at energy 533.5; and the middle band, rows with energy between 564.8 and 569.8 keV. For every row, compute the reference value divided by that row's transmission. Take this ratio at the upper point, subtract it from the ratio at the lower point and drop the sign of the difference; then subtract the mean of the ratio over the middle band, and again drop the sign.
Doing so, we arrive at 1.05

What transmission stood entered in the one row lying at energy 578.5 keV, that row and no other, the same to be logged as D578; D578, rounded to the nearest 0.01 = 90.38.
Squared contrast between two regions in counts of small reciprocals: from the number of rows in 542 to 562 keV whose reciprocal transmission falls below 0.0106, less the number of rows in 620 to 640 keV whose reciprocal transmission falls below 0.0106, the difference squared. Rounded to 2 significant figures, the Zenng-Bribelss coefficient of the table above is 49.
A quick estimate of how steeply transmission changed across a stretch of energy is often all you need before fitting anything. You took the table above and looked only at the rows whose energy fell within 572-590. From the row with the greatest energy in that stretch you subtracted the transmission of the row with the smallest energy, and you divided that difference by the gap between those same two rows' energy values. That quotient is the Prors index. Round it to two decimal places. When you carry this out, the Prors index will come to -0.32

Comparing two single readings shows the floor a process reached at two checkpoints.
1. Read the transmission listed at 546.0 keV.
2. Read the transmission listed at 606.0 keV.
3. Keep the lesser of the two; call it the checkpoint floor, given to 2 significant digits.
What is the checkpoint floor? 53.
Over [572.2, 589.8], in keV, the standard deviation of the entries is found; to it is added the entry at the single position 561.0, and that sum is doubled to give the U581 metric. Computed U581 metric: 207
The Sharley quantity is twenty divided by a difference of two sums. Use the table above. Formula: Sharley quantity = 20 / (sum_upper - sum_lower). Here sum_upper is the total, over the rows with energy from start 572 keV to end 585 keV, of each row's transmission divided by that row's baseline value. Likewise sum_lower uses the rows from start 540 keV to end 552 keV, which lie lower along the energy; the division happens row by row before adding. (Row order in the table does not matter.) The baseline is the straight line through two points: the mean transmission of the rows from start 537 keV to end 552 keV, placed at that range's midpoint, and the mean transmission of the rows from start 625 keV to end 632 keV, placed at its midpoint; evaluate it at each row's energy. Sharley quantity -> 17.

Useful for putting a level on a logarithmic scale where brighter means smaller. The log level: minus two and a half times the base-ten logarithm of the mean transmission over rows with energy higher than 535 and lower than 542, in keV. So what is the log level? -4.63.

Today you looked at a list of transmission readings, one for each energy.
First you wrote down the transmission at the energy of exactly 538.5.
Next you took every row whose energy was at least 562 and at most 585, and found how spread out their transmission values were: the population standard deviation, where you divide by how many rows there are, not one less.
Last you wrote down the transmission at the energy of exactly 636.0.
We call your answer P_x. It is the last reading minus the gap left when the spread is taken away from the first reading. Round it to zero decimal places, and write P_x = 43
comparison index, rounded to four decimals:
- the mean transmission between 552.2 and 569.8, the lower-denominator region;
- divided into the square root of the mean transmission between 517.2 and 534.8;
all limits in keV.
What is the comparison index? 0.0999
